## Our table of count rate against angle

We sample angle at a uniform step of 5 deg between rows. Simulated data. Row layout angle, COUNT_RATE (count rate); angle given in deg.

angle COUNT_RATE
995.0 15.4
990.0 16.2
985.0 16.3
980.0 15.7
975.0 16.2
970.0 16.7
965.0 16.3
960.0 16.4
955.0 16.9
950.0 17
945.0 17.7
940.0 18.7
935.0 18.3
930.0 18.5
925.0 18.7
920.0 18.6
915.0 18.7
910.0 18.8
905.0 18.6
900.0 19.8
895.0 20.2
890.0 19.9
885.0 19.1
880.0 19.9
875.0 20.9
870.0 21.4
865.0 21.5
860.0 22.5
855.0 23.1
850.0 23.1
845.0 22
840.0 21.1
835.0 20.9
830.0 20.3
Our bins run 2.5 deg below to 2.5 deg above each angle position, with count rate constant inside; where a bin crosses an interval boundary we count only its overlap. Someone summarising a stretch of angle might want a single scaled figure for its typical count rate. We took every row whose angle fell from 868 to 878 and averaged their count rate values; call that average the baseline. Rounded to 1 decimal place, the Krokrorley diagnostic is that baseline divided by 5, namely 4.2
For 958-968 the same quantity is 3.3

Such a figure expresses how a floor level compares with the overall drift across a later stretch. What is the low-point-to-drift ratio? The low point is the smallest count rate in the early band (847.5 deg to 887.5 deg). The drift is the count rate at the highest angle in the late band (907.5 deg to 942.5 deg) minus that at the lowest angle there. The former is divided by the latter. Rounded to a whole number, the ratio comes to -191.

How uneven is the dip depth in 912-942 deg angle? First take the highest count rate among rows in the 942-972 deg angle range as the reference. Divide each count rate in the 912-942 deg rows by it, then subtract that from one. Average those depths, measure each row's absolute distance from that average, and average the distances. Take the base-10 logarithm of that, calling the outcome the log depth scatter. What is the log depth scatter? -2.16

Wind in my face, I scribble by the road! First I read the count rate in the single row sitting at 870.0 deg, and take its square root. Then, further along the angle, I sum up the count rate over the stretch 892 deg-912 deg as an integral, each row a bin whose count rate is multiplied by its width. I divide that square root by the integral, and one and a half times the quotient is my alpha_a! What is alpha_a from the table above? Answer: 0.018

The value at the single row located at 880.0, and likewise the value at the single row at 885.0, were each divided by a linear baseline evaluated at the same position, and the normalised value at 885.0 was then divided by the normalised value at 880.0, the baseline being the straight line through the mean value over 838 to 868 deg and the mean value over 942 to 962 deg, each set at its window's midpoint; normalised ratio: 0.97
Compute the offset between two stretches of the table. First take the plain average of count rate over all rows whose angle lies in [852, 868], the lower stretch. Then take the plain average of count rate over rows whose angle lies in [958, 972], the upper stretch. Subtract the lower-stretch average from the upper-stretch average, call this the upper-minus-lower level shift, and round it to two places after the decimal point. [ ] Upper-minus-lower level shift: -5.90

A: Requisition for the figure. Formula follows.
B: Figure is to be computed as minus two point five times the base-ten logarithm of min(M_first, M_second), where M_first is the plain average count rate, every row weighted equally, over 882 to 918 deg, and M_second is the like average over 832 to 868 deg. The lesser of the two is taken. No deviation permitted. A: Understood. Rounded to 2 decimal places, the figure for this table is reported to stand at -3.21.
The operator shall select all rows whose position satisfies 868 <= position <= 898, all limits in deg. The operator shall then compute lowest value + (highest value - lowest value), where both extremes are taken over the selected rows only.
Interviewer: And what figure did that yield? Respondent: 21.4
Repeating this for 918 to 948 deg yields 18.7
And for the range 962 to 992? 16.7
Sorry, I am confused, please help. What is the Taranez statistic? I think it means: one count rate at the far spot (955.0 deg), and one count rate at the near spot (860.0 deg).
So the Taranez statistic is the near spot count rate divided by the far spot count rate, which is 1.33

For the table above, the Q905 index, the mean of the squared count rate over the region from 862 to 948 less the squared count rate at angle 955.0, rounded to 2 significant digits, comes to 91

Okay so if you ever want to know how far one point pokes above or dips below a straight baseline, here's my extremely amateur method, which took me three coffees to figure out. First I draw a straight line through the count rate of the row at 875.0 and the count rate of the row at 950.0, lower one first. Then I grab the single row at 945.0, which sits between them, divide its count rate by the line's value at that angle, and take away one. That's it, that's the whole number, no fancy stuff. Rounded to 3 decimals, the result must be 0.025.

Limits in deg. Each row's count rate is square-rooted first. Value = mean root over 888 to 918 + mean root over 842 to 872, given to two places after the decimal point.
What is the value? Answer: 9.11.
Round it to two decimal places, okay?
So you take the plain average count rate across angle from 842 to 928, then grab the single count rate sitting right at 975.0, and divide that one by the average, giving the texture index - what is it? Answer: 0.79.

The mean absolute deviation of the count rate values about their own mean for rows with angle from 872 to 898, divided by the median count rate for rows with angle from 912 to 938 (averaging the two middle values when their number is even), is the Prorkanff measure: 0.024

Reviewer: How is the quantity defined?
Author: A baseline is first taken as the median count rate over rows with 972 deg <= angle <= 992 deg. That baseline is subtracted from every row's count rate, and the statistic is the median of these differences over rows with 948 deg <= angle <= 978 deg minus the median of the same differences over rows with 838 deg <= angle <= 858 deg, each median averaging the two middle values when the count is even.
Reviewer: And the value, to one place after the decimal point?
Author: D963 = -6.0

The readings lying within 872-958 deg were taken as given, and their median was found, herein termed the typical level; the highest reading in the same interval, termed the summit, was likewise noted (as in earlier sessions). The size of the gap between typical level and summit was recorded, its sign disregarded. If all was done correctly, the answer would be 2.20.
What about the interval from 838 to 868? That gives 0.85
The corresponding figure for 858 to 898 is 1.95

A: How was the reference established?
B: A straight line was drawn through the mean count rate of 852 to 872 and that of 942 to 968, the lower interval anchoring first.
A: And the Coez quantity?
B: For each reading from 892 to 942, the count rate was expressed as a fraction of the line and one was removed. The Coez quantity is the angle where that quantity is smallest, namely 905.0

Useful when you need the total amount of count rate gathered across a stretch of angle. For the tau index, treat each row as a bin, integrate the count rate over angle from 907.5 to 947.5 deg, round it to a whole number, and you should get 740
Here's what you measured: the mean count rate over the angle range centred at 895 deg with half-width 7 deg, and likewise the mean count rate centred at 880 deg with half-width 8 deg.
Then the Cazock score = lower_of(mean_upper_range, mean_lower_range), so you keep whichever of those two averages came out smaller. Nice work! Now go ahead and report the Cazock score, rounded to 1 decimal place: 20.0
